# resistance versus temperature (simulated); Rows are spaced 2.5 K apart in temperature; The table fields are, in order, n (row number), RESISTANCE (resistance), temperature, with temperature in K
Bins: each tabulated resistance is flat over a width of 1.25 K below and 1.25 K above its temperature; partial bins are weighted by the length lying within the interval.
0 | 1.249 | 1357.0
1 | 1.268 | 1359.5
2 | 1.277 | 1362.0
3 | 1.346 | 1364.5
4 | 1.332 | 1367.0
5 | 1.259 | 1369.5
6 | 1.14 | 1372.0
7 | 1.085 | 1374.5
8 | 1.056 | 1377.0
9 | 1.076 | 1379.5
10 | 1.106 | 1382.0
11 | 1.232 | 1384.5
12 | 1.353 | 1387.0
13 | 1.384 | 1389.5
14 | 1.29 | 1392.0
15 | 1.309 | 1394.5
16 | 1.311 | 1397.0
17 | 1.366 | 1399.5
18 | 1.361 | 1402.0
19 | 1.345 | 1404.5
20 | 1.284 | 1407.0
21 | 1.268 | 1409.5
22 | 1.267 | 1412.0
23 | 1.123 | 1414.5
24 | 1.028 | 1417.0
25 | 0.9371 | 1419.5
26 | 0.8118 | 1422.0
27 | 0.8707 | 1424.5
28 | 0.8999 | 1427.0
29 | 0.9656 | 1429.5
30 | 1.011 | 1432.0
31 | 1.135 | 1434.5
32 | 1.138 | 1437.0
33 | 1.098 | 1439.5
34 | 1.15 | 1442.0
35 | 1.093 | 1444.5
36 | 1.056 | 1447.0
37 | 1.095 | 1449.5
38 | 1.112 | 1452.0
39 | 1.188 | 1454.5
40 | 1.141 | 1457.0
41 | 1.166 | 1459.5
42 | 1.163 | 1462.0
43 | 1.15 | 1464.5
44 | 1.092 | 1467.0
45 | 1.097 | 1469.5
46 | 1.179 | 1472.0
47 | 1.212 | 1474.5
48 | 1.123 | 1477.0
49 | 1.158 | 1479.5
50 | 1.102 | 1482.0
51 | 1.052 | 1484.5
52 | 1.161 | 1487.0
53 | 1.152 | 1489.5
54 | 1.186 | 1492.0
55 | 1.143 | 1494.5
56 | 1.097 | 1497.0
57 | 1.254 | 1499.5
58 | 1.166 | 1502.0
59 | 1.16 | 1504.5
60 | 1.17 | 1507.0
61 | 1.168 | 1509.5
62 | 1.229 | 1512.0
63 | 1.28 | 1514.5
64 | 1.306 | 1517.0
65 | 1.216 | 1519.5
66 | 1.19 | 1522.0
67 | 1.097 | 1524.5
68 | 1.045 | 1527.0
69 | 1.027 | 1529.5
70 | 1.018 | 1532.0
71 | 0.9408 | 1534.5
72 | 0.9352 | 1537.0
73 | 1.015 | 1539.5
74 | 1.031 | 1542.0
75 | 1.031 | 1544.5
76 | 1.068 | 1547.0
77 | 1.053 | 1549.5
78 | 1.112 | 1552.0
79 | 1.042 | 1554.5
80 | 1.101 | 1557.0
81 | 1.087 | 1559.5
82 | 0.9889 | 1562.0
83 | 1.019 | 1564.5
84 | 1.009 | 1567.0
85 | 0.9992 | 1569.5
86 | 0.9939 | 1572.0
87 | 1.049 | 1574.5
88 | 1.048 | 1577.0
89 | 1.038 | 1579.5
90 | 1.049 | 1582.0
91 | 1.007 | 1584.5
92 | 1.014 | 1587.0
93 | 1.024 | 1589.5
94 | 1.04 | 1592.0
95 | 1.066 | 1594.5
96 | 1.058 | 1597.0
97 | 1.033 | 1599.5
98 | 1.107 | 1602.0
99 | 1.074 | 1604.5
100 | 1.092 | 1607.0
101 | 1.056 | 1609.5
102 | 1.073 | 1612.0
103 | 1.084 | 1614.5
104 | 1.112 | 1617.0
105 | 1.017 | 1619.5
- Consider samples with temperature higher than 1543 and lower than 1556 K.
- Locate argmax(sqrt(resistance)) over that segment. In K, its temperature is 1552.0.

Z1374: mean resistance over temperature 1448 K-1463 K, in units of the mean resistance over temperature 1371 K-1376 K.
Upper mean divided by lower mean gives 1.03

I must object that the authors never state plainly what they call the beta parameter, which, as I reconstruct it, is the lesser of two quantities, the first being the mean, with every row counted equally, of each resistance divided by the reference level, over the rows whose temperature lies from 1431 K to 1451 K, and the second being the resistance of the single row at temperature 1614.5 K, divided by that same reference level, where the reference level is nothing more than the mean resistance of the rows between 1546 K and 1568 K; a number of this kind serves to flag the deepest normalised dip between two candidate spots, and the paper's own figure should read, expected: 1.03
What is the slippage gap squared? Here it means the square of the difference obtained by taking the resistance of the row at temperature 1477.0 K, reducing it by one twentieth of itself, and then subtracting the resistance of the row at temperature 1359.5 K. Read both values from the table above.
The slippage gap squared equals 0.040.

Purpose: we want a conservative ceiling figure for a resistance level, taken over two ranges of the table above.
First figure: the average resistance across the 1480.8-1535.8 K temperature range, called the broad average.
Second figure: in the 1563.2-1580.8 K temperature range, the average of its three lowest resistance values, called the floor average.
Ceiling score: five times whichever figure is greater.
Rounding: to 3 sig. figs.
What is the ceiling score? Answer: 5.72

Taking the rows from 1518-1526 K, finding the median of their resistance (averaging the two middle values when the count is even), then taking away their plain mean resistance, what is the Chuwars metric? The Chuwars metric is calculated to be 0.022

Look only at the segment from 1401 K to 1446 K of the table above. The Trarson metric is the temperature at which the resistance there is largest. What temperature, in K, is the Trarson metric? 1402.0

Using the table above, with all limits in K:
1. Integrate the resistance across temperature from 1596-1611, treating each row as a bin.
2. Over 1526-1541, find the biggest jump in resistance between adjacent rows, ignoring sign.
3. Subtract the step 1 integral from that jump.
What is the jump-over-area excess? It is -16.0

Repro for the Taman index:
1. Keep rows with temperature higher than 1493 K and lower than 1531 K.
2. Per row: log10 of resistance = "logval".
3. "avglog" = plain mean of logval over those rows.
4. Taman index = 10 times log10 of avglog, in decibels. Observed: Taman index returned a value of -12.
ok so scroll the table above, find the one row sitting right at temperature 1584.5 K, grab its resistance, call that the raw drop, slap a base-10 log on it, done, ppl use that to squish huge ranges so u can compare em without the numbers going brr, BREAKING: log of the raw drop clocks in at 0.00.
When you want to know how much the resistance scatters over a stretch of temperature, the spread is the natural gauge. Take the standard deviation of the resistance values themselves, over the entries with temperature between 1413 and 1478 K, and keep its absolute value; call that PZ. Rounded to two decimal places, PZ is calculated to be 0.10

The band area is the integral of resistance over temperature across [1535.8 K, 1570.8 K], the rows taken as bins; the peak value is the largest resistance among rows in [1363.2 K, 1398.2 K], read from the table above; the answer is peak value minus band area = -34.8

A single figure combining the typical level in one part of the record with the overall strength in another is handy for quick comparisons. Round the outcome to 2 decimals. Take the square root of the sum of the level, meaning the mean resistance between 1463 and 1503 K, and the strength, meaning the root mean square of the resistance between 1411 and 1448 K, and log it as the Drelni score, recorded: 1.48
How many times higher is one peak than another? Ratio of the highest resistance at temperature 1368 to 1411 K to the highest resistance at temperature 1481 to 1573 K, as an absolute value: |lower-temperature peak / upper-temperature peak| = 1.06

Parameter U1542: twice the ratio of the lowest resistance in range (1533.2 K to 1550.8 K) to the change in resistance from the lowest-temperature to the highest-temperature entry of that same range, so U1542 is 17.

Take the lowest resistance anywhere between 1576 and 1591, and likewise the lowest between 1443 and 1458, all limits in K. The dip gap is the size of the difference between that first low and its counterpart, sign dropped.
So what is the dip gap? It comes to 0.049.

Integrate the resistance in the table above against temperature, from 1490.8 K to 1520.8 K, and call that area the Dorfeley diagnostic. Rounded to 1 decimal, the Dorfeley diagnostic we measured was 35.9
